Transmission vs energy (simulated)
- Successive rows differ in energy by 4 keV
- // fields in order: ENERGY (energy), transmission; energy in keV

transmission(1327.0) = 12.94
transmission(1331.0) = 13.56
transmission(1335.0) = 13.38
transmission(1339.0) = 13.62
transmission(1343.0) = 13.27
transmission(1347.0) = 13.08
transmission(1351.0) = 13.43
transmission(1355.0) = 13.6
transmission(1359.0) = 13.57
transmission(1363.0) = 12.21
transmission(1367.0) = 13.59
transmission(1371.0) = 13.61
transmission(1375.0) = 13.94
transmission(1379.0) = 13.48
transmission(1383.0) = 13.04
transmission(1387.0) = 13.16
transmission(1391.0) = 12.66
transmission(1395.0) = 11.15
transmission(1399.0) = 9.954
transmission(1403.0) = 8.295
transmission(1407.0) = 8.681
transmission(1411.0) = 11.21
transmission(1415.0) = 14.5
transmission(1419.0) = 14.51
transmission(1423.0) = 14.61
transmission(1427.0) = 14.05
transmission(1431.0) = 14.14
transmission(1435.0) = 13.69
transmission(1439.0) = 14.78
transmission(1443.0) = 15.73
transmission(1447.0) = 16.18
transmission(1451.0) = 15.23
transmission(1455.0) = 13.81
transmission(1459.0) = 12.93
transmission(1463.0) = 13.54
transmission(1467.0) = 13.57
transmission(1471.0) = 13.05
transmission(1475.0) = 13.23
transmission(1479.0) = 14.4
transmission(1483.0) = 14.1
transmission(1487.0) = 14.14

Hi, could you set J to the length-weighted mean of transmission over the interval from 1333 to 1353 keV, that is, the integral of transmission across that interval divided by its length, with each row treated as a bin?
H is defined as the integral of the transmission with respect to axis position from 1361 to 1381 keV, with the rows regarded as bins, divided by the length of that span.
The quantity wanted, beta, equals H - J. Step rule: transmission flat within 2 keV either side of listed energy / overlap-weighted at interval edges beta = 0.0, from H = 13.4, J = 13.4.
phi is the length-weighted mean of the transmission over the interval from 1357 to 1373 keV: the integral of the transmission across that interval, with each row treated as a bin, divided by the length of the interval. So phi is 13.2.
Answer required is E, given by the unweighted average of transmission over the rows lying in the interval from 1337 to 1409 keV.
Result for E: 12.5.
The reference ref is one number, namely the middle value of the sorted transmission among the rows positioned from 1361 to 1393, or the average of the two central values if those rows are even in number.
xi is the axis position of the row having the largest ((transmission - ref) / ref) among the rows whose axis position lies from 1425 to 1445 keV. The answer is 1443.0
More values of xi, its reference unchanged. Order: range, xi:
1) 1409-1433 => 1423.0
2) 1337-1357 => 1339.0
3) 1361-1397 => 1375.0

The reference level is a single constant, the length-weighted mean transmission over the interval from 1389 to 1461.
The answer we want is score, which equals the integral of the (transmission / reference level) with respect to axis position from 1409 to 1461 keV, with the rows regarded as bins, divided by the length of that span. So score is 1.09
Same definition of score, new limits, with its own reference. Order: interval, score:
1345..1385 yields 1.02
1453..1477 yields 1.02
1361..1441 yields 0.97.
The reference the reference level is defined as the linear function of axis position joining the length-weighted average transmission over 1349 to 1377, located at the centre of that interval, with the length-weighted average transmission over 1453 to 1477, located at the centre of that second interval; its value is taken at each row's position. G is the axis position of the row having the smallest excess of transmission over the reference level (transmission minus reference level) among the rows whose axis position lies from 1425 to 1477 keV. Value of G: 1459.0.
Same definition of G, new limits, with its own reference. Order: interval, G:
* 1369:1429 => 1403.0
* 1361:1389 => 1363.0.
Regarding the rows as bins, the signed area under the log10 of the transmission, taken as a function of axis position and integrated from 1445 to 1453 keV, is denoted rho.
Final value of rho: 9.57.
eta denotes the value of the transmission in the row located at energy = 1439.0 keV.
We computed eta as 14.78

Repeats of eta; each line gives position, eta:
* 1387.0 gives 13.16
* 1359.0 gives 13.57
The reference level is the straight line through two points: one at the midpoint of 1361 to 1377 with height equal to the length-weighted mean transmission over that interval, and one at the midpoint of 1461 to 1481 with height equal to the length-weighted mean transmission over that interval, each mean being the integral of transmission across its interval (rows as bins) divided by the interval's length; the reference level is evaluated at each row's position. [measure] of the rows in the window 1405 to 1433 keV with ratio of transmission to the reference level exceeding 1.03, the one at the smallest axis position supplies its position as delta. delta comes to 1415.0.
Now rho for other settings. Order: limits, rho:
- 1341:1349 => 8.96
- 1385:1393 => 8.89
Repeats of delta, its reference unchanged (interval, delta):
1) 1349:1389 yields 1375.0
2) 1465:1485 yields 1479.0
